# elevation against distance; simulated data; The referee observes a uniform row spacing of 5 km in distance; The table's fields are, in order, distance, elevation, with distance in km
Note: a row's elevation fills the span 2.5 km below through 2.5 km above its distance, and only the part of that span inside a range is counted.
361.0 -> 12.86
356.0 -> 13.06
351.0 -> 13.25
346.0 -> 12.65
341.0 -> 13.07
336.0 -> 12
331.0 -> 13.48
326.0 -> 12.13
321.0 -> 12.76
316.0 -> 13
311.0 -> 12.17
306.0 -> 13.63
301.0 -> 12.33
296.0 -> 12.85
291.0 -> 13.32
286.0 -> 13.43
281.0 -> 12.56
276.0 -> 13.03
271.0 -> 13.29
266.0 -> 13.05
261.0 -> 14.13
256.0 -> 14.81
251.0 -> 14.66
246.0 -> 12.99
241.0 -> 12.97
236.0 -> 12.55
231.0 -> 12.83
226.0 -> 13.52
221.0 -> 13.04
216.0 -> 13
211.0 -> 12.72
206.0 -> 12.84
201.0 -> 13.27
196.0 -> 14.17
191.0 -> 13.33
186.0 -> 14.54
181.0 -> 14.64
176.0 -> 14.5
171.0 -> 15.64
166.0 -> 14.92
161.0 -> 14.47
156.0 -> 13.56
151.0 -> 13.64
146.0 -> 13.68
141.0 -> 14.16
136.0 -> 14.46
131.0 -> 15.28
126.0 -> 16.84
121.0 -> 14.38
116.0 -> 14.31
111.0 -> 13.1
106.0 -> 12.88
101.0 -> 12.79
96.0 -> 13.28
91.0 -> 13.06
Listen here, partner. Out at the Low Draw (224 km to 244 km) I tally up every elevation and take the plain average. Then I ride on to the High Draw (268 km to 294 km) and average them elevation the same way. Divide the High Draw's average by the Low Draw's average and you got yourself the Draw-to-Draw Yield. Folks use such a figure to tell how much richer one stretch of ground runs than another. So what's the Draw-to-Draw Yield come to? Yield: 1.01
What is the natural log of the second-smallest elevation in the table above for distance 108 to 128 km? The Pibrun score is 2.66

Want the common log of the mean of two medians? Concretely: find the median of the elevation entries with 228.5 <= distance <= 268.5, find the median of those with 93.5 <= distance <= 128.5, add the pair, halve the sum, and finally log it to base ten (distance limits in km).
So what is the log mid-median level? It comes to 1.12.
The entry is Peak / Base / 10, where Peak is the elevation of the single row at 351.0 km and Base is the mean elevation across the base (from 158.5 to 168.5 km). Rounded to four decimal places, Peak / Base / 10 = 0.0902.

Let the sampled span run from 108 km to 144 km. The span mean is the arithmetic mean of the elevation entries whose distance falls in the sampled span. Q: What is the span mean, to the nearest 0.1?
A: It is 14.6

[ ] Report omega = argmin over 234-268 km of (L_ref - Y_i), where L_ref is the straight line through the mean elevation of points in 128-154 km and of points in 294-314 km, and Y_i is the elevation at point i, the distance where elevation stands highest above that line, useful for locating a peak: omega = 256.0 km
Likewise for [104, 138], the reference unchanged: 126.0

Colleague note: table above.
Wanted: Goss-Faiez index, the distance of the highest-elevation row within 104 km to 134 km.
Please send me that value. 126.0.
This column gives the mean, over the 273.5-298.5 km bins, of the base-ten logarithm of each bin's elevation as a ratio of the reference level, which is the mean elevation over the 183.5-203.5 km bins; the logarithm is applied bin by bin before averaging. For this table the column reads -0.026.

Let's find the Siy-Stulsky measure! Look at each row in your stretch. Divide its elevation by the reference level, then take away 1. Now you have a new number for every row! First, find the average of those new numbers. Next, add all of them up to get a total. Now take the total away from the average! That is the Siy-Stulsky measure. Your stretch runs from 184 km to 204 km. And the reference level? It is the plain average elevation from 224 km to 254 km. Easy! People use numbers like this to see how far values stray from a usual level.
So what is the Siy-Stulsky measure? -0.13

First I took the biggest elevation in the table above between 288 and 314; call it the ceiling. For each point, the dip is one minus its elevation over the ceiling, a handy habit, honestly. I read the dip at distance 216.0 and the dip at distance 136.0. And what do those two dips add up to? -0.01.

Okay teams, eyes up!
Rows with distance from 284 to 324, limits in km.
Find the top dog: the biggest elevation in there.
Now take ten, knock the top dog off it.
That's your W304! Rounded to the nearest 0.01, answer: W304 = -3.63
